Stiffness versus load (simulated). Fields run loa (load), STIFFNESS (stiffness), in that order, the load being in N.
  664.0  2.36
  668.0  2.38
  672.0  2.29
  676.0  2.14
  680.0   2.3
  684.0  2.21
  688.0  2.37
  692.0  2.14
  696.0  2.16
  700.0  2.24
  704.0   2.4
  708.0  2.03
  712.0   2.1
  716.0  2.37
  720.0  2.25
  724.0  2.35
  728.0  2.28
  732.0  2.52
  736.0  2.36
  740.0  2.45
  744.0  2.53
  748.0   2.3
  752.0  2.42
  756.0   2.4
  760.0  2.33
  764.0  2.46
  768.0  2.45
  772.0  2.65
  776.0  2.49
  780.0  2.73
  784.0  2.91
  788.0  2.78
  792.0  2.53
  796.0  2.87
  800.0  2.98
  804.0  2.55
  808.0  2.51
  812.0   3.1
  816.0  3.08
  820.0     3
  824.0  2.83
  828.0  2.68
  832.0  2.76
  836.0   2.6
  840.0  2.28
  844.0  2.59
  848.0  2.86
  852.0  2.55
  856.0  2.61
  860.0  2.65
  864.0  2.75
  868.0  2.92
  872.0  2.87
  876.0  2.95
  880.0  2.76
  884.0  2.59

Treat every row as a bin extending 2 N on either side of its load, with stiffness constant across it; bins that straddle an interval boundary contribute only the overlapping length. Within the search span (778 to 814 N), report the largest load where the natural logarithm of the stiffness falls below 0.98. 808.0 N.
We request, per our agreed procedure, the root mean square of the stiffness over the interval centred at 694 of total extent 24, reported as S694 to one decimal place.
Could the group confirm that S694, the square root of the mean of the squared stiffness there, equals 2.3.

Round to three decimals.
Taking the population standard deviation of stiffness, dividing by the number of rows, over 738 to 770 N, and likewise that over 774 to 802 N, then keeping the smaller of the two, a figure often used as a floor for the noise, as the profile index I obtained 0.069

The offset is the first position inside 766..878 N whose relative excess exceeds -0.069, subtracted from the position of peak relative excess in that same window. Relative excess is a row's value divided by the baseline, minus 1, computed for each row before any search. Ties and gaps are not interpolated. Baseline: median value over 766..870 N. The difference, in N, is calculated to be 40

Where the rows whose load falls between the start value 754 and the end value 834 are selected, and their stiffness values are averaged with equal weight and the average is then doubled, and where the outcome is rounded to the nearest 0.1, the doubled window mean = 5.4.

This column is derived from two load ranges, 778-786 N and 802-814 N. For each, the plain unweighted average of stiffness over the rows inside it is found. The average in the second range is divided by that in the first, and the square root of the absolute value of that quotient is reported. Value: 0.98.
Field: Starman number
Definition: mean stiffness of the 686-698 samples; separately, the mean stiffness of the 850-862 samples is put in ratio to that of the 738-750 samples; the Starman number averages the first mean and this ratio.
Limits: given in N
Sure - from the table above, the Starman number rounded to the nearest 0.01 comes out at 1.65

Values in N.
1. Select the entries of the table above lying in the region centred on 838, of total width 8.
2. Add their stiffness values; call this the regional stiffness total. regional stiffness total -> 4.9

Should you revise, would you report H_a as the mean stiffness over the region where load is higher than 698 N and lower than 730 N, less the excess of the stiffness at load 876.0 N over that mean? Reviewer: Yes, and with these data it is 1.6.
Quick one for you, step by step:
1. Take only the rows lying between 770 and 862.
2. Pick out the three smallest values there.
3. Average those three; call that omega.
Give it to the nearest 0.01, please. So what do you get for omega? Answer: 2.43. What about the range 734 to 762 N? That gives 2.33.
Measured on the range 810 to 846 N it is 2.49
